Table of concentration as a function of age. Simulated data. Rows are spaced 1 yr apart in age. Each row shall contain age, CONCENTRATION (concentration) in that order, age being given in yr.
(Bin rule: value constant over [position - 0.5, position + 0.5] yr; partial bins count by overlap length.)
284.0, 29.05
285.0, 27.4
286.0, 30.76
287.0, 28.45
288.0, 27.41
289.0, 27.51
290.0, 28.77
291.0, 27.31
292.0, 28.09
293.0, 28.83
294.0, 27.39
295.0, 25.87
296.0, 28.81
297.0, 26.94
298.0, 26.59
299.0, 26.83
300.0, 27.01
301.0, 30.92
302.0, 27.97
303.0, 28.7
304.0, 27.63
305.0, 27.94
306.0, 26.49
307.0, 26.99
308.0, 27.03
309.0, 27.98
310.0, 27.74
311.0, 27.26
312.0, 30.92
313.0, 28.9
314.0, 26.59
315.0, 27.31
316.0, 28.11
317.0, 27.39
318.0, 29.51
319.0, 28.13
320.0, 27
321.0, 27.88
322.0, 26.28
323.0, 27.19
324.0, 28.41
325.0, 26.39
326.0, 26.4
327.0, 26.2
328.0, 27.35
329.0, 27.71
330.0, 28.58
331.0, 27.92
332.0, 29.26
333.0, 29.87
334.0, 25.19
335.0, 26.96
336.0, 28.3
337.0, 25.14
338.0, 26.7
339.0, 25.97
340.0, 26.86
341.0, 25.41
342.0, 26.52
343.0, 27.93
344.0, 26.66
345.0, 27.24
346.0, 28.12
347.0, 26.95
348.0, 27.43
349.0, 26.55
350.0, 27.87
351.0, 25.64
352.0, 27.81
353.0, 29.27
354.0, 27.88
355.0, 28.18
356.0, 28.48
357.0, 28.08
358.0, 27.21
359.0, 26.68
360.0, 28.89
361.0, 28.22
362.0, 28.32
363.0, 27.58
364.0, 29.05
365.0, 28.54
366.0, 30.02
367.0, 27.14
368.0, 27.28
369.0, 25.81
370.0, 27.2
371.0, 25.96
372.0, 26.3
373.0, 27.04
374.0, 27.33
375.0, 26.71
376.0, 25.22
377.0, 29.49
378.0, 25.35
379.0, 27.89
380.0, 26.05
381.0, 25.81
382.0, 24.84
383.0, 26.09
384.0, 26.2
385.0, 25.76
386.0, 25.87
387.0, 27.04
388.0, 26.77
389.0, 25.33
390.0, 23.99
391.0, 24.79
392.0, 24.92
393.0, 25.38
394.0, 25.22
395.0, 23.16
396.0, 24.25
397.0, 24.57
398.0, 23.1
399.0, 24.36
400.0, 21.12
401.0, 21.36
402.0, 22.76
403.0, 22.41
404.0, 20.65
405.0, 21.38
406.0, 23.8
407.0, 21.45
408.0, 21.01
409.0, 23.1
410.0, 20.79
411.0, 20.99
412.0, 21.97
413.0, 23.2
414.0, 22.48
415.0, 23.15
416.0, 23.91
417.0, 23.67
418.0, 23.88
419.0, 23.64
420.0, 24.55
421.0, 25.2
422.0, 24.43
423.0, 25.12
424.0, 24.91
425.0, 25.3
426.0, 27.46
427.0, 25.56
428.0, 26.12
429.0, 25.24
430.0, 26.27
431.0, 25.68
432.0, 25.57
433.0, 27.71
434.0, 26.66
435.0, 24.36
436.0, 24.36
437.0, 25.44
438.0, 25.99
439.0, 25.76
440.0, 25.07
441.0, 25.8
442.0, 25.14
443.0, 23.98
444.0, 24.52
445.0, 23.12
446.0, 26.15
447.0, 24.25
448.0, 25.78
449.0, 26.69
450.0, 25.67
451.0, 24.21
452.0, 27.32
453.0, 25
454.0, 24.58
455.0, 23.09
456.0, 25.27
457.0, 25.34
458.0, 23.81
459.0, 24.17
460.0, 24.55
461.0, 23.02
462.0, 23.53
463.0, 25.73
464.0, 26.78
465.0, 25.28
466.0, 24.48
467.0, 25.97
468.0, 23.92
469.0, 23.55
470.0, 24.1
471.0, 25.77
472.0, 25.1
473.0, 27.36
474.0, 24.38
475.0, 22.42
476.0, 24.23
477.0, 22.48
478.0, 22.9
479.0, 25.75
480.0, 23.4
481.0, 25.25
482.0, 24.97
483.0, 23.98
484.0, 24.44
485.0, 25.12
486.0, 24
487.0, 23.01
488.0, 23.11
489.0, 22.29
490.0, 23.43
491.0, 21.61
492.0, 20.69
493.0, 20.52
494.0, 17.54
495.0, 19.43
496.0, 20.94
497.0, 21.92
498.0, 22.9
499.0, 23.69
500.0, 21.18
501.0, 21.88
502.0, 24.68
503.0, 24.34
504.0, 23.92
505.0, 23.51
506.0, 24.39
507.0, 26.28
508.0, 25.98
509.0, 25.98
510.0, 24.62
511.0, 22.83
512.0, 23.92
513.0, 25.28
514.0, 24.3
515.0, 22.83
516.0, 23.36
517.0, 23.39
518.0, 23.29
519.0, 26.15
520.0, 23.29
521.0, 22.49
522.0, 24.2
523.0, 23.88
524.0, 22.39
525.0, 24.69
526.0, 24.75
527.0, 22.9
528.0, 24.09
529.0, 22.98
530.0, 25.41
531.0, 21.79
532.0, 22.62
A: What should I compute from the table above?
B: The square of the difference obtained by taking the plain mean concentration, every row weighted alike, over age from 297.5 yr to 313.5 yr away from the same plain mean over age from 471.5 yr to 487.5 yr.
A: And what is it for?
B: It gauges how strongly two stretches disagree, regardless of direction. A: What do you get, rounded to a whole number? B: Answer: 13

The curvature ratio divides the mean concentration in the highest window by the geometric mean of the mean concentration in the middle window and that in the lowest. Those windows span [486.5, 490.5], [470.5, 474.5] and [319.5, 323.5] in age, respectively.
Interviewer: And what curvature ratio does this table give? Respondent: 0.87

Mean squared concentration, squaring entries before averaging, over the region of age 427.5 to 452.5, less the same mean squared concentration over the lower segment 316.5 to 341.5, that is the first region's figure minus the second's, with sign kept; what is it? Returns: -96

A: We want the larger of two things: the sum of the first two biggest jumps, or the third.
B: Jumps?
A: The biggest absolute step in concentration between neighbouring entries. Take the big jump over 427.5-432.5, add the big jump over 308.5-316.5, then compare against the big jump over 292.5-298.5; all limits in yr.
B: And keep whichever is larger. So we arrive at 4.7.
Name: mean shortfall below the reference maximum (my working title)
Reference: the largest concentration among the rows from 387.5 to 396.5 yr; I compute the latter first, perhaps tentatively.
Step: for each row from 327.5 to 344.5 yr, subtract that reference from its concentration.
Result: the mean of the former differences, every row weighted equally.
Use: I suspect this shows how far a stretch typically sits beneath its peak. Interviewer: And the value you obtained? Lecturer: 0.4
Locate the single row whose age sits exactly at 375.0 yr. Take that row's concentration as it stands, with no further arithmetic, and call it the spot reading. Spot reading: 26.71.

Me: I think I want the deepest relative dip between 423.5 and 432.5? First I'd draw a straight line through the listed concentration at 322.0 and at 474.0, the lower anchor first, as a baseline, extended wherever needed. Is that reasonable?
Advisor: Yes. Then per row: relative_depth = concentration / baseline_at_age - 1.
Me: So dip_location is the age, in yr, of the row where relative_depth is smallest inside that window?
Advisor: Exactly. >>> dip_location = 424.0 yr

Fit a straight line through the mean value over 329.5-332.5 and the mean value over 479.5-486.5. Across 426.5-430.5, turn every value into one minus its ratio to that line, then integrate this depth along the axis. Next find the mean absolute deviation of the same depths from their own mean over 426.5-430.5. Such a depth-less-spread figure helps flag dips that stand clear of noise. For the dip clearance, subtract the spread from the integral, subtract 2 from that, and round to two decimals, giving -1.99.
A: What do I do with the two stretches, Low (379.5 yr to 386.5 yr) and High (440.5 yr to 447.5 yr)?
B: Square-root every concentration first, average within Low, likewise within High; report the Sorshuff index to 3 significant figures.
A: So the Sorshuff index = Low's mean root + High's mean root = 10.0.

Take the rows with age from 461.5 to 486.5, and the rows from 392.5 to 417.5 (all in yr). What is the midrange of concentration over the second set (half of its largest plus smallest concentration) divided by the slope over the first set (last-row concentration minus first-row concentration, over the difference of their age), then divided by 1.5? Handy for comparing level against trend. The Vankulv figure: 783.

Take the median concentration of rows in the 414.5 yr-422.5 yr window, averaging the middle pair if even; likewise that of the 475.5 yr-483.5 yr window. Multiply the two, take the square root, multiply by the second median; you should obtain 579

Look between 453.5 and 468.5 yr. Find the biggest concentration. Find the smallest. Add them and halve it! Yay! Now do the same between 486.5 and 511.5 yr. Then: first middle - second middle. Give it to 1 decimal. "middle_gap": 3.0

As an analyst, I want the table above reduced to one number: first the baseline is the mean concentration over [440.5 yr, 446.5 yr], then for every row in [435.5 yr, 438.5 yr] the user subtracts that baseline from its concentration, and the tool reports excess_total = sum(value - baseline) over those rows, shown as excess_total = 1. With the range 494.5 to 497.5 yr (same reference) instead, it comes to -12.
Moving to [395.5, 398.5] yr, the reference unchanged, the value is -2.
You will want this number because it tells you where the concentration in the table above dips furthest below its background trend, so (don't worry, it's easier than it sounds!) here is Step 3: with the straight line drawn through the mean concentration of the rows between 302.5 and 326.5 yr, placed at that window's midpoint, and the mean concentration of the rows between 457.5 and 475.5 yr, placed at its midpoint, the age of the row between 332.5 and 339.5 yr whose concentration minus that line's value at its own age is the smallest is 334.0 yr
